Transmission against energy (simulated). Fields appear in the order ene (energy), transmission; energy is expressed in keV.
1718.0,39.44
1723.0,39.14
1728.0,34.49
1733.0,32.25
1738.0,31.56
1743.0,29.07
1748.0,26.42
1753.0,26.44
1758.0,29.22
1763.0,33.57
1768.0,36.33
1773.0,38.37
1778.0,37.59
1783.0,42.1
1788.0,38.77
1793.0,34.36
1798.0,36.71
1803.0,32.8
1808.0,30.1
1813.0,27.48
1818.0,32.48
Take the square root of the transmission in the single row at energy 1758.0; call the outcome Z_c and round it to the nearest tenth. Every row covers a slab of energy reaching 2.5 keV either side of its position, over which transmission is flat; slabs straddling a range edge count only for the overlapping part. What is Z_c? 5.4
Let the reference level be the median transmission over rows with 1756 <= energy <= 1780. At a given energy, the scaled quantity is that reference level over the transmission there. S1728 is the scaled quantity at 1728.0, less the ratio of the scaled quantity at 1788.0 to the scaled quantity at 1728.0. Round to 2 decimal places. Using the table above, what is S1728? 0.16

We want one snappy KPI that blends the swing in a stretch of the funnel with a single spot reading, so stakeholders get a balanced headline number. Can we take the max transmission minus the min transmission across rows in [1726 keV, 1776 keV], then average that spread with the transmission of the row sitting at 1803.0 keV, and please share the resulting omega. 22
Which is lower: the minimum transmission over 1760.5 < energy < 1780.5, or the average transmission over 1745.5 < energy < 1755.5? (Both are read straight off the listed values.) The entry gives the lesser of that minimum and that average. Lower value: 26.4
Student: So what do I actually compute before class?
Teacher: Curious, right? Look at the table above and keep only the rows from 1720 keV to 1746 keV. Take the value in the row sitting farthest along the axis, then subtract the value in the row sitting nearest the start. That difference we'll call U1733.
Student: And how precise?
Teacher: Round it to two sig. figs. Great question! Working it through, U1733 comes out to -10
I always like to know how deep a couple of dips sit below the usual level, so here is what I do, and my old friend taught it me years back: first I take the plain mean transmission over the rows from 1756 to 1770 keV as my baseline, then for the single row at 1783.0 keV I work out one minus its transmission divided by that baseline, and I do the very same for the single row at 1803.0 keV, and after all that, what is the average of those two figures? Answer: -0.133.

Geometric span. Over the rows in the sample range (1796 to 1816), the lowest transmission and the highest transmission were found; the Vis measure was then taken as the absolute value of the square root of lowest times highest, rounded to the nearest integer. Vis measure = 32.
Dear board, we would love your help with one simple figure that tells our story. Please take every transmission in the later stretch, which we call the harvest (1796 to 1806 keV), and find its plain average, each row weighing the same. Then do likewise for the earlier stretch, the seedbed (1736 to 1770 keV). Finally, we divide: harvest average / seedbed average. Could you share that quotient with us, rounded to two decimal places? 1.14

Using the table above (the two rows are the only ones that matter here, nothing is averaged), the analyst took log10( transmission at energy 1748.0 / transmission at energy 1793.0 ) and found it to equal -0.11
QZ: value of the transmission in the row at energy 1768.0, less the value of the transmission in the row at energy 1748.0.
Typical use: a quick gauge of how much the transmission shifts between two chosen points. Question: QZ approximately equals 10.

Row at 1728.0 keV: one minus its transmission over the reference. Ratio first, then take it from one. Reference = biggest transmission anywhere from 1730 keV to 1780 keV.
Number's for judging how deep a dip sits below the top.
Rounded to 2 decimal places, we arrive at 0.10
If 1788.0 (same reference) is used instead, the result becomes -0.01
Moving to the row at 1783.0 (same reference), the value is -0.10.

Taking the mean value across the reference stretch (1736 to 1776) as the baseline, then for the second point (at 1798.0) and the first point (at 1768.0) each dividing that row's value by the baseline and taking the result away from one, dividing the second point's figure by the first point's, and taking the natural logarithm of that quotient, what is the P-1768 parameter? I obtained 0.1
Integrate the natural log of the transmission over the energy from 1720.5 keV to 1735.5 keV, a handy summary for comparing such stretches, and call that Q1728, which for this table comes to 53.4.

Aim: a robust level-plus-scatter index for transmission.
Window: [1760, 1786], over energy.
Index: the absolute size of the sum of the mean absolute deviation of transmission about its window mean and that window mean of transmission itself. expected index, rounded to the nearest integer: 40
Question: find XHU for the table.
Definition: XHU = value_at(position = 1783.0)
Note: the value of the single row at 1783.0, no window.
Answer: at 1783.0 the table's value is 42.1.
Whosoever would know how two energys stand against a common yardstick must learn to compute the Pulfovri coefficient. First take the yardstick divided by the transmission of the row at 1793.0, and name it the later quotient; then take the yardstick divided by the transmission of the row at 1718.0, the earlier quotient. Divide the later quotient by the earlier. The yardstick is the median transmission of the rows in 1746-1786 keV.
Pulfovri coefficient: 1.15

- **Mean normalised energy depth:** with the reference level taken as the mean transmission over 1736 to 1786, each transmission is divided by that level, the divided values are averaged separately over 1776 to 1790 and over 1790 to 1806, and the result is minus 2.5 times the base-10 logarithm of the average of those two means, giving -0.12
